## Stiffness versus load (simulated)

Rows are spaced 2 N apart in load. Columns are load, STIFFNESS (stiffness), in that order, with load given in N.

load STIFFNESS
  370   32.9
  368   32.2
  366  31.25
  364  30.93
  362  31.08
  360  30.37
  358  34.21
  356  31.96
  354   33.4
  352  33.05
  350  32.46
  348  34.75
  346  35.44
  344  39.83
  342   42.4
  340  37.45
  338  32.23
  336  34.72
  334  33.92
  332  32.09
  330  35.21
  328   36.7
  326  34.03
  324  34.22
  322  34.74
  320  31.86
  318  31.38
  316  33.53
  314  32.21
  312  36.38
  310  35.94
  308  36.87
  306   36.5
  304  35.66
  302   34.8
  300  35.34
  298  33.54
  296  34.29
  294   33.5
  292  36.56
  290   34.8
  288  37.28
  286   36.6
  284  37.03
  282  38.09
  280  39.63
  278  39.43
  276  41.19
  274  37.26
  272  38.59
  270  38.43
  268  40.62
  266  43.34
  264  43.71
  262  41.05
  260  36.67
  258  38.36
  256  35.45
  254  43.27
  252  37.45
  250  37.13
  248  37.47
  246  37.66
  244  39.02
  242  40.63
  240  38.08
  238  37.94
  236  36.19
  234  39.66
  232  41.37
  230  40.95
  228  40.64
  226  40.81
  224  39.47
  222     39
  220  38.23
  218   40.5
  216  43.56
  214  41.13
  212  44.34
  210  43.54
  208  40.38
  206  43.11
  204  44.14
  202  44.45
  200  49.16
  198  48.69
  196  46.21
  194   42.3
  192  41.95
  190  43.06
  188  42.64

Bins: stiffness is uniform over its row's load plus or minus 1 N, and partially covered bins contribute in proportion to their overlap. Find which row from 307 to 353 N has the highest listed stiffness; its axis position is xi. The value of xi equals 342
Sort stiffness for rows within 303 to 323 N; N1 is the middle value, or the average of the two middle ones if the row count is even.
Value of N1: 35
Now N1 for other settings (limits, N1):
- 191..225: 43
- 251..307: 37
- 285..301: 35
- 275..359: 35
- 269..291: 38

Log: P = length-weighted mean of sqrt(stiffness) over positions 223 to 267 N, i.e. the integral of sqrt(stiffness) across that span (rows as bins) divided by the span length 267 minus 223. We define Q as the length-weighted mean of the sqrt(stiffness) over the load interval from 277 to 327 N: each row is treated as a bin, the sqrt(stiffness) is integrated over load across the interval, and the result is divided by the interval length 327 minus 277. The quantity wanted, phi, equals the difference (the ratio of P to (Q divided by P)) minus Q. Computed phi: 0.7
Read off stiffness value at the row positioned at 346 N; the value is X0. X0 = 35.44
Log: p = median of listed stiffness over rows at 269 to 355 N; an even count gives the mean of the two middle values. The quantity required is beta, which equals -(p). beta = -35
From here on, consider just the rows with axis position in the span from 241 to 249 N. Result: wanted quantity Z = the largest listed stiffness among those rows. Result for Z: 40.63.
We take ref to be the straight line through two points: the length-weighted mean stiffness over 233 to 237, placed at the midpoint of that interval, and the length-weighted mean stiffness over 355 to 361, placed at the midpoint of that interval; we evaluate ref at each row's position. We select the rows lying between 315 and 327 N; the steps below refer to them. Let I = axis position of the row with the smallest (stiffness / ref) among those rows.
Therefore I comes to 318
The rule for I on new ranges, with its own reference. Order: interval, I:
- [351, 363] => 360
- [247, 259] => 256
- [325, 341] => 332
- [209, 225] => 220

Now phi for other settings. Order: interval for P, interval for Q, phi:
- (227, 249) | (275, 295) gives 0.3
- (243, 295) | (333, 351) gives 0.4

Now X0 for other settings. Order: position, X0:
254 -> 43.27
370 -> 32.9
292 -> 36.56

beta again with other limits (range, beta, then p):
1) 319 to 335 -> -34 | 34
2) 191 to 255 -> -41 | 41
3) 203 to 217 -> -44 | 44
